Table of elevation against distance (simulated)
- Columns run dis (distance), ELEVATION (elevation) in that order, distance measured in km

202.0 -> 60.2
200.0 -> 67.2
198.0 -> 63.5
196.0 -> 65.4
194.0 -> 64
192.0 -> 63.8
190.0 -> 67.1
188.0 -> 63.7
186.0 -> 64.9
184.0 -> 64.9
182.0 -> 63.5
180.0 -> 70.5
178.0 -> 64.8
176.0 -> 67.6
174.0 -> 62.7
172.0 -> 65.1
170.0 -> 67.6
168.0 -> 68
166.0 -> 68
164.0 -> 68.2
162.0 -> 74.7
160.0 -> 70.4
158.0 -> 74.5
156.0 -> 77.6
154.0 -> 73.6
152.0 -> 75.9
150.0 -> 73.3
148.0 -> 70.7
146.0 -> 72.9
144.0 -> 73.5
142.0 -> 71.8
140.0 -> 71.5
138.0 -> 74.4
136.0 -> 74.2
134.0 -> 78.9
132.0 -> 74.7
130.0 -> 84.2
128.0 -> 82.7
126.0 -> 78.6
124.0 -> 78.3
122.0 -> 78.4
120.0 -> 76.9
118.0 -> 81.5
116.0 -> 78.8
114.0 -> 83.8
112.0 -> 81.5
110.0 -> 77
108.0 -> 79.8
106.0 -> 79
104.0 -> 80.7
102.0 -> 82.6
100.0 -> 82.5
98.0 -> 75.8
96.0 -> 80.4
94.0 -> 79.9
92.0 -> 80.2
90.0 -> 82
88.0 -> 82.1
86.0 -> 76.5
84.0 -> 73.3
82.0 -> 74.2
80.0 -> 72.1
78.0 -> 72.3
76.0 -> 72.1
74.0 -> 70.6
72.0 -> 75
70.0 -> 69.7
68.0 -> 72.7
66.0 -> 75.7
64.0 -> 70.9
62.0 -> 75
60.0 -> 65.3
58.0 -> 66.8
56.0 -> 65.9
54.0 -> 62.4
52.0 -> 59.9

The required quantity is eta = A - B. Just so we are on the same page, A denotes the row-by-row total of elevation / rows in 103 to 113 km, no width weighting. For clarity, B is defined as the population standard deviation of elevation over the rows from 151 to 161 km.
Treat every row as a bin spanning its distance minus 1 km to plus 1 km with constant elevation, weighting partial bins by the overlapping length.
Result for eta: 396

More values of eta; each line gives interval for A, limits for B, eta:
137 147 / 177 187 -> 362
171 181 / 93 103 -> 328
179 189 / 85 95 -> 325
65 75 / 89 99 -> 362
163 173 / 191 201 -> 336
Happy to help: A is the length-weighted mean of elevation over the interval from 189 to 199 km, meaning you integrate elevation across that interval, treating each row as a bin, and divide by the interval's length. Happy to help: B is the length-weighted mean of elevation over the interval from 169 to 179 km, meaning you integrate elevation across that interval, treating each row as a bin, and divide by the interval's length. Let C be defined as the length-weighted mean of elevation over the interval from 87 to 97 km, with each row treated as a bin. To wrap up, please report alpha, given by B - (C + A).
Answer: -80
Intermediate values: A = 65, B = 66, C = 81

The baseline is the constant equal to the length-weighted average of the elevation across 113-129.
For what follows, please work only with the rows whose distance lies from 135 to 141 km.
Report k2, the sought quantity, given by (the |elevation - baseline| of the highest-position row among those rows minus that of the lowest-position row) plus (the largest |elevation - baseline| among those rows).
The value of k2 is 11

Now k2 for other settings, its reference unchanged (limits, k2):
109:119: 3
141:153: 5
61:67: 8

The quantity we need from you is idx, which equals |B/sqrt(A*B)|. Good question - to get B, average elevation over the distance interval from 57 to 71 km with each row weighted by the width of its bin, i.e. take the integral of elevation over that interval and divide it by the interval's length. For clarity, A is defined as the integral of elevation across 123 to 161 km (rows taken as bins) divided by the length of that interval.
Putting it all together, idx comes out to 0.97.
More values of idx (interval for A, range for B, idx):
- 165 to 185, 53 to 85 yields 1.03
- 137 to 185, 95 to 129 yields 1.07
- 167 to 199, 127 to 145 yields 1.08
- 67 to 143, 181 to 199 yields 0.91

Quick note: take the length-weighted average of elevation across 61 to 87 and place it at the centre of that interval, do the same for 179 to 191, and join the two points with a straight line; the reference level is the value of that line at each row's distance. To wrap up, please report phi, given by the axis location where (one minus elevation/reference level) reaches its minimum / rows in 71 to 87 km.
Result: 86.0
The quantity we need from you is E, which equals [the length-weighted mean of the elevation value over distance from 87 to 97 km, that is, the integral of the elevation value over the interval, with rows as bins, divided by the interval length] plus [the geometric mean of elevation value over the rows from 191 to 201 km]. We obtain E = 146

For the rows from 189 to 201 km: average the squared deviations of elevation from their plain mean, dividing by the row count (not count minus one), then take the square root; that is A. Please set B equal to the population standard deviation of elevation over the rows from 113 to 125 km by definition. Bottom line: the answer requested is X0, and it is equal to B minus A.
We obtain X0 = 1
